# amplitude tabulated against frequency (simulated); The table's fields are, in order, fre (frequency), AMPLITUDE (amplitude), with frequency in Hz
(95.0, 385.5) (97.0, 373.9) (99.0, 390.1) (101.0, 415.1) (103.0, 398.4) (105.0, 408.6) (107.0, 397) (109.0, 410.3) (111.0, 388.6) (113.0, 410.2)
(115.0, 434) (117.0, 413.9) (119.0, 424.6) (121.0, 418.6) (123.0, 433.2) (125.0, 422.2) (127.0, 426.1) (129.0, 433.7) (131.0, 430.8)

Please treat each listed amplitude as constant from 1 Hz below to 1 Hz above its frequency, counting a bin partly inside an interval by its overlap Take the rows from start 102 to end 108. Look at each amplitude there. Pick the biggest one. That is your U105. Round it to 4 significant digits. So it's 408.6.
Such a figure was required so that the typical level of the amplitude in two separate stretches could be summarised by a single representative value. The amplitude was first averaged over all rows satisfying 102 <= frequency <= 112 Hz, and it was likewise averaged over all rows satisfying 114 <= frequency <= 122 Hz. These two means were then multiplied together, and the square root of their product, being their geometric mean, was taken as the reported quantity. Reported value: 412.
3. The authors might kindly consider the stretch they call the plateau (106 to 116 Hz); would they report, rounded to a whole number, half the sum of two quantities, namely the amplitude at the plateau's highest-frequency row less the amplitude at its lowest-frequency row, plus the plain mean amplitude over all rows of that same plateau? 223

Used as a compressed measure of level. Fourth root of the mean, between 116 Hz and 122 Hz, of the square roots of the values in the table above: 2.127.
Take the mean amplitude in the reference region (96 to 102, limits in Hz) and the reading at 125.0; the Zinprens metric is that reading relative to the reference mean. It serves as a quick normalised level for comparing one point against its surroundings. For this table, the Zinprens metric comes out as 1.07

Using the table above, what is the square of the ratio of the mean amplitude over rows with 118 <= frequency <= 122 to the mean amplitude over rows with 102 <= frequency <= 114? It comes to 1.10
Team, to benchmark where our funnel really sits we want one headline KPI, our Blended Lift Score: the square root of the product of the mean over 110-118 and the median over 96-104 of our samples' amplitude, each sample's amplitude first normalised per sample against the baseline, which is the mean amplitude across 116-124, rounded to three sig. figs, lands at 0.953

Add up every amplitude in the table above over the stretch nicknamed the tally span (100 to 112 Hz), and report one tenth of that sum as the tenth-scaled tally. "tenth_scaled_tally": 242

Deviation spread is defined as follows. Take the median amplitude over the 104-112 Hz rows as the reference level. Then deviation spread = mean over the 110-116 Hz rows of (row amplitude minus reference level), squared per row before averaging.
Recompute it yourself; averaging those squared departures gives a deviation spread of 410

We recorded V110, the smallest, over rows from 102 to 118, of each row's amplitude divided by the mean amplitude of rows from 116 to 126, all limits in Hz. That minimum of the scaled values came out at 0.92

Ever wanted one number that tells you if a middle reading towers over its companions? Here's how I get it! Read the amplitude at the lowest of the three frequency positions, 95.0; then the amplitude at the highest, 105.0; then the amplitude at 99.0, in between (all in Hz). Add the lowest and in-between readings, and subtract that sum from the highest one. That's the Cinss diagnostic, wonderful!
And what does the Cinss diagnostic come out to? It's -367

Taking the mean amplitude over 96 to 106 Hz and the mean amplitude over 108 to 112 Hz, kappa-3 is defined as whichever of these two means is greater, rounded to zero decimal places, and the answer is 399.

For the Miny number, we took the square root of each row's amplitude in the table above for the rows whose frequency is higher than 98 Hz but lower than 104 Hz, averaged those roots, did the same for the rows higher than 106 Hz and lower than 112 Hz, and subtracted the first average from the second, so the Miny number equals -0.1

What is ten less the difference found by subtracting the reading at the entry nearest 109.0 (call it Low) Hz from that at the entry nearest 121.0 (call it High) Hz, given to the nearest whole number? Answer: 2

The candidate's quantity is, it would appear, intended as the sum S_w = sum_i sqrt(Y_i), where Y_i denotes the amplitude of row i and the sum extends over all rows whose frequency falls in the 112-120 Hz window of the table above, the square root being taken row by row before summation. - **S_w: 82.0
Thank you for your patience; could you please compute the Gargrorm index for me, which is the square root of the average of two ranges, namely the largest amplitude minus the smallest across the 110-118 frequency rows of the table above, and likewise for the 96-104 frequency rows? 6.6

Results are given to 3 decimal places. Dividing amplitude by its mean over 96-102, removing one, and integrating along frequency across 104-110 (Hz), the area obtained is 0.187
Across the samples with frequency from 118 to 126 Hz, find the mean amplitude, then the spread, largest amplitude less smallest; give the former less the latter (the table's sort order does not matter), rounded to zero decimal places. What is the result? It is 410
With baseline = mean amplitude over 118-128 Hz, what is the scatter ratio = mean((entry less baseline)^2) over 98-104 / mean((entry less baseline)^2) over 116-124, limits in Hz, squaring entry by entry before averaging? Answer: 12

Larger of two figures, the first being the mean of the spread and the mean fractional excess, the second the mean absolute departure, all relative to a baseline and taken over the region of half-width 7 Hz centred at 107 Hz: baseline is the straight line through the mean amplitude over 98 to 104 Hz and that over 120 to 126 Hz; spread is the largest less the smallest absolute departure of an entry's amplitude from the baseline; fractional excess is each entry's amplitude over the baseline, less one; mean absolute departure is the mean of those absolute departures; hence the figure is 11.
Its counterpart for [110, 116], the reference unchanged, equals 15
